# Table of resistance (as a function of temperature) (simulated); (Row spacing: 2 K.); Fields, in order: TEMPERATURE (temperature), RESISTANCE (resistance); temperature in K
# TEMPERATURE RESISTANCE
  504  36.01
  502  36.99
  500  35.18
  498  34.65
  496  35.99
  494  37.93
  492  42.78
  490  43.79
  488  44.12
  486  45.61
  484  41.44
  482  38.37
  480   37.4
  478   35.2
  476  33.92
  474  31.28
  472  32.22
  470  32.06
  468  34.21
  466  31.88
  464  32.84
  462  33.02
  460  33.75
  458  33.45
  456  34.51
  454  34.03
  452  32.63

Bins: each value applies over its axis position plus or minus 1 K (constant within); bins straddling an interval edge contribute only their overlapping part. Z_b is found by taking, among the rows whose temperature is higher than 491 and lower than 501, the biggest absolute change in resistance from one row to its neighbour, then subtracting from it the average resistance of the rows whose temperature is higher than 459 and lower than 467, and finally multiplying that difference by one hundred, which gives -2802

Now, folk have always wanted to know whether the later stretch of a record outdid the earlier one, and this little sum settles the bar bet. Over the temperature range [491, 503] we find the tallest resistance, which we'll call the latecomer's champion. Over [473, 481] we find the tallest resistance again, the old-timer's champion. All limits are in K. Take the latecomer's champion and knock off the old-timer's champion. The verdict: 5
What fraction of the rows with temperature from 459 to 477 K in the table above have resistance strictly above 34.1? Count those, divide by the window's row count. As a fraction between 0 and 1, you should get 0.11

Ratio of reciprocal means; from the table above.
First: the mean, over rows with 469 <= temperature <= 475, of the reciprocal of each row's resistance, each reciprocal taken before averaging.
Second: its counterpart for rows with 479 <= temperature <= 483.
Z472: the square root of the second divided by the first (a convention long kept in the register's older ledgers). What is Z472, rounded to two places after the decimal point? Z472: 0.92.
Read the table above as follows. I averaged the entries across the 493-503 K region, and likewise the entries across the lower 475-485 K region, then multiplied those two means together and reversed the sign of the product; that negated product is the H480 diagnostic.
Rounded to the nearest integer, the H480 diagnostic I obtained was -1347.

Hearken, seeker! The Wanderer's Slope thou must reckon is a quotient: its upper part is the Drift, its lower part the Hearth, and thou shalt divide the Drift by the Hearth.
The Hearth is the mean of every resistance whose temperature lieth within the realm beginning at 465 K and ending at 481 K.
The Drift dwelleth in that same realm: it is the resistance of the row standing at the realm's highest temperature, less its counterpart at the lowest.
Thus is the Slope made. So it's 0.16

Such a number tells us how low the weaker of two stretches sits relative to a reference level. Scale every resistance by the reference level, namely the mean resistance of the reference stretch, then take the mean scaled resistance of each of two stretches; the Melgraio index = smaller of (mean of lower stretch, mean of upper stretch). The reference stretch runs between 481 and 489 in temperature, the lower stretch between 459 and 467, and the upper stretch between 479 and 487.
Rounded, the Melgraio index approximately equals 0.776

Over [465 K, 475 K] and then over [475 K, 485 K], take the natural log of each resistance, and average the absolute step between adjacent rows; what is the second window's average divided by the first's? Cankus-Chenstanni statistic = 1.2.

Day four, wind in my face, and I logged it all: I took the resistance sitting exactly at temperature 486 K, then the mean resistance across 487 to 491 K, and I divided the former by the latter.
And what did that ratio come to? 1.04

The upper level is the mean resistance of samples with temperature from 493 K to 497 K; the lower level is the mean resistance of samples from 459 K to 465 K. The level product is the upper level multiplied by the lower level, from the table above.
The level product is 1227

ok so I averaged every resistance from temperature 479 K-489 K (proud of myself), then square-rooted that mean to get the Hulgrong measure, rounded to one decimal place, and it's 6.4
